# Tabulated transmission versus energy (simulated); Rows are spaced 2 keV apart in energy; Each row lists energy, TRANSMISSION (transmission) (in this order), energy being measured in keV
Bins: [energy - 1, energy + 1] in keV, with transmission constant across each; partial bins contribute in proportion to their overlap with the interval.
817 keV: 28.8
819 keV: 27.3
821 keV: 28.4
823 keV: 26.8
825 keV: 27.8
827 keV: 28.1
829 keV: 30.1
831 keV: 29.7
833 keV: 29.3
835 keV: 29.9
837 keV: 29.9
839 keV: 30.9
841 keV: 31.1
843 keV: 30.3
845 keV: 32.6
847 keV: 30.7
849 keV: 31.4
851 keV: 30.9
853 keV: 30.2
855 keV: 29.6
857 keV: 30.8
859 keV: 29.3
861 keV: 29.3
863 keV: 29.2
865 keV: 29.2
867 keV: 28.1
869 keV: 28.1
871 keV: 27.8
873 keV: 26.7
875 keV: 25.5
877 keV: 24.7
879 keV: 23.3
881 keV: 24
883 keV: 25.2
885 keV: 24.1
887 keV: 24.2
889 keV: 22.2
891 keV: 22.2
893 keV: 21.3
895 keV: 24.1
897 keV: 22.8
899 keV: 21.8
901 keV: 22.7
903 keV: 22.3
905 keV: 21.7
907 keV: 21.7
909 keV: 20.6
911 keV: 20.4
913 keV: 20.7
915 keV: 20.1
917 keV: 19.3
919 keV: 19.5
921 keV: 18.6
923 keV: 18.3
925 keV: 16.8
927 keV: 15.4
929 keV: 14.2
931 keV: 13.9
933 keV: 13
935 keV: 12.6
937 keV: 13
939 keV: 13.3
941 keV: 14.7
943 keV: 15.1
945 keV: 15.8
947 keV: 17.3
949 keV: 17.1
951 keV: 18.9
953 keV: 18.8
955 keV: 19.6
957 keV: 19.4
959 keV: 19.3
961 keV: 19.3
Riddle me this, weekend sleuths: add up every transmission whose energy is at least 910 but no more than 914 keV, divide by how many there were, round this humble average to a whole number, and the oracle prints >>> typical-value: 21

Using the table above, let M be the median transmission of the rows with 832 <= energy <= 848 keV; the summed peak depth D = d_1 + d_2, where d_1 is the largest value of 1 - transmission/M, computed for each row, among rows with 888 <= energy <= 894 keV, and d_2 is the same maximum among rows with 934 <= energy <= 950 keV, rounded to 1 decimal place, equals 0.9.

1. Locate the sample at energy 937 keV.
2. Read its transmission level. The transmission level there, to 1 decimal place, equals 13.0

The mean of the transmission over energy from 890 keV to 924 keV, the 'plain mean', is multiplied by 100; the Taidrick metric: 2106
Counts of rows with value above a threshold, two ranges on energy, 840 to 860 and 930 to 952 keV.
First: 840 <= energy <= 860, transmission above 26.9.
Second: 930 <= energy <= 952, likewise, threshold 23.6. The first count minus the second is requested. 10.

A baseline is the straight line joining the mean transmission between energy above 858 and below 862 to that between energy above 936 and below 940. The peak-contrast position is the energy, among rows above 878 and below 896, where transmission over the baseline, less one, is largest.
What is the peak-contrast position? 895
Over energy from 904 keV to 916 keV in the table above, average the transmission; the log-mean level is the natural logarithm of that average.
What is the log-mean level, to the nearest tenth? 3.0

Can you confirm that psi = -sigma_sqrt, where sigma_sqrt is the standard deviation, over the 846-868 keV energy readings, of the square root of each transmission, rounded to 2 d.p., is -0.09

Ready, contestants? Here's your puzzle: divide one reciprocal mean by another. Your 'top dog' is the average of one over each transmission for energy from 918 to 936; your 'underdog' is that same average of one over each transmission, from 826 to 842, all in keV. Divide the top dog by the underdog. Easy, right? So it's 1.9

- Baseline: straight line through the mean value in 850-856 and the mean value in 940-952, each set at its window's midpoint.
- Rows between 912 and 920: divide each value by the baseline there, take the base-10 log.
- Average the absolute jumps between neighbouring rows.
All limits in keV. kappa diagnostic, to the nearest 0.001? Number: 0.010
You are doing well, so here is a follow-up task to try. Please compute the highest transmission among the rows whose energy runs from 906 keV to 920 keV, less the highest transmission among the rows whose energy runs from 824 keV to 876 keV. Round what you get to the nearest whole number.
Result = -11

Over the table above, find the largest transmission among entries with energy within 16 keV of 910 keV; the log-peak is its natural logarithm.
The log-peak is 3.2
